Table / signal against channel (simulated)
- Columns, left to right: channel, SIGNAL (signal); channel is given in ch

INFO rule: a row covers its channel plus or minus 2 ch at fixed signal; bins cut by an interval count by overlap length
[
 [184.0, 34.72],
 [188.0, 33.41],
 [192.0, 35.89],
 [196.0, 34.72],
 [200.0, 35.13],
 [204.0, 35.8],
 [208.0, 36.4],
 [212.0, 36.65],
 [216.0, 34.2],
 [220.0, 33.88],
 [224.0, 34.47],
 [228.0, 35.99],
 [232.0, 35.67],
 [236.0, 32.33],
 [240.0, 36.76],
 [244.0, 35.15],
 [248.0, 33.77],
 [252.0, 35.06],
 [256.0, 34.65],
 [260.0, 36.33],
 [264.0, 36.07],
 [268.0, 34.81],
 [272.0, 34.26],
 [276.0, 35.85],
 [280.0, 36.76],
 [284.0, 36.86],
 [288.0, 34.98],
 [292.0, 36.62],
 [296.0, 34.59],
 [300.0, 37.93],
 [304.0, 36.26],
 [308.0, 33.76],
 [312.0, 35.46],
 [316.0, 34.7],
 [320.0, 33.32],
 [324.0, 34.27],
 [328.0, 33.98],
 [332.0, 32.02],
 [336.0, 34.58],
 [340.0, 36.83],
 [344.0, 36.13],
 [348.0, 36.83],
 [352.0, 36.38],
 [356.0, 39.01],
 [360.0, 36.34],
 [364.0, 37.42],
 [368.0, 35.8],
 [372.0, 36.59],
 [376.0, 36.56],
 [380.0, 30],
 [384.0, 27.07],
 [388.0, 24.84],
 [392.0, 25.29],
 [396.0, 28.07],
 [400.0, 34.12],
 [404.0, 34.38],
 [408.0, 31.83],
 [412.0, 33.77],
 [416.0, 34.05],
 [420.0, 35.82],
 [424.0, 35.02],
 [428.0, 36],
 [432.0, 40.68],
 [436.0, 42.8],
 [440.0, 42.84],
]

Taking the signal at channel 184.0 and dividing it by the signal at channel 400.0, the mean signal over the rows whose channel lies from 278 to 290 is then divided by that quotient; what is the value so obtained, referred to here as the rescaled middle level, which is 35.6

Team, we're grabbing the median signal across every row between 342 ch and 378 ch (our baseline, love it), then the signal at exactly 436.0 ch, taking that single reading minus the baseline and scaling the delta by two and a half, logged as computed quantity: 16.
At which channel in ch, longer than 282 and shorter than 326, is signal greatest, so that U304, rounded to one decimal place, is 300.0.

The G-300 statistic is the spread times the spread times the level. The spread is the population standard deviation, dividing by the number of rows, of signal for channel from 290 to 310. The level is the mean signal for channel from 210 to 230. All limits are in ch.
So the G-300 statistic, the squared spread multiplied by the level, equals 77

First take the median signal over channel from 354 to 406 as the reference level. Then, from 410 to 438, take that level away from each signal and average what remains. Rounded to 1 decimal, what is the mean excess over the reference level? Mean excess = 2.5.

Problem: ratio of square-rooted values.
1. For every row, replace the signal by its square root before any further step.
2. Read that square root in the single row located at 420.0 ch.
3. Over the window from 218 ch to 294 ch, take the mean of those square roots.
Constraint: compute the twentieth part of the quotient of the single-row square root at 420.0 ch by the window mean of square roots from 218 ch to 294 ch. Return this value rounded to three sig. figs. 0.0504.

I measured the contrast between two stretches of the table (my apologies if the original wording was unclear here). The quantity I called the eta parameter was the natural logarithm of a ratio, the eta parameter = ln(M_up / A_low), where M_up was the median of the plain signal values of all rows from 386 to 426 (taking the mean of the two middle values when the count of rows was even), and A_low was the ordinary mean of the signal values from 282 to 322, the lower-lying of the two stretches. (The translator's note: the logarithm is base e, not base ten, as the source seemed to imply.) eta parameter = -0.04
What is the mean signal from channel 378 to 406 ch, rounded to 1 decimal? 29.1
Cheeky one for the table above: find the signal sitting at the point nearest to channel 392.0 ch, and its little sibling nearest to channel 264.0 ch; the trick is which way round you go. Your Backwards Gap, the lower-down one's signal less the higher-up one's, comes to 10.8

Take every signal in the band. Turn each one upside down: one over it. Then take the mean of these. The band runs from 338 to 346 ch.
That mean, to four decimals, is 0.0274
